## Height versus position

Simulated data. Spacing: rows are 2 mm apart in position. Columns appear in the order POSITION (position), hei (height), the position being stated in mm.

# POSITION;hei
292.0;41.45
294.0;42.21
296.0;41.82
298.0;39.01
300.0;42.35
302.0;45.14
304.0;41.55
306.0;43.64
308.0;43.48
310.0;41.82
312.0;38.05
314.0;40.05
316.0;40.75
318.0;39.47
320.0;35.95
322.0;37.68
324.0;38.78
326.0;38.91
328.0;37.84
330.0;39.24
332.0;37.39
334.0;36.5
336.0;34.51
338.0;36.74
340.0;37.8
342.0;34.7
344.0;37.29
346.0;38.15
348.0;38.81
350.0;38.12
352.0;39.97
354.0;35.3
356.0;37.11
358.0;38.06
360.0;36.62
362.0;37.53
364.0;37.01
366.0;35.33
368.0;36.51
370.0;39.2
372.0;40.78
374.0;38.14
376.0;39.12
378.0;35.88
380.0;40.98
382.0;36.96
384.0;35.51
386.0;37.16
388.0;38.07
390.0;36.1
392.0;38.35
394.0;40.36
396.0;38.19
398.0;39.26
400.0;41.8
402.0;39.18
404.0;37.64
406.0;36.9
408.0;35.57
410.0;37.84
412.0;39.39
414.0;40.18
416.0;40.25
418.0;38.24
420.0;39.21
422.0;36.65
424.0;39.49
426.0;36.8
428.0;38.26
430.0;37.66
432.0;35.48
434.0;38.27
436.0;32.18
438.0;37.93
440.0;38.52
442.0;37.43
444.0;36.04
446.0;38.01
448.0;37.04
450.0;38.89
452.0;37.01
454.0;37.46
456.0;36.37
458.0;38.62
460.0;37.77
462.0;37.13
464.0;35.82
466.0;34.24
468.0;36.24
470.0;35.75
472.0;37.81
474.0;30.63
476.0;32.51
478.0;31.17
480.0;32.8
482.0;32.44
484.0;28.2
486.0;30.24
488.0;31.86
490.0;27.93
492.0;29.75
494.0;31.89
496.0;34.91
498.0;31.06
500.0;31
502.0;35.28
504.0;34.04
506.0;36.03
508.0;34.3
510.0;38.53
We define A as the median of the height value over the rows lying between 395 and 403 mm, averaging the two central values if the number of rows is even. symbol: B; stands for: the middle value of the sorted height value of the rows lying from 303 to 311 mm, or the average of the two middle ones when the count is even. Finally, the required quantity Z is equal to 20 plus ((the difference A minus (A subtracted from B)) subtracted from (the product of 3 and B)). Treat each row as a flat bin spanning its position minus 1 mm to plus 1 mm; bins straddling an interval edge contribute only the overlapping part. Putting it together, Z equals 112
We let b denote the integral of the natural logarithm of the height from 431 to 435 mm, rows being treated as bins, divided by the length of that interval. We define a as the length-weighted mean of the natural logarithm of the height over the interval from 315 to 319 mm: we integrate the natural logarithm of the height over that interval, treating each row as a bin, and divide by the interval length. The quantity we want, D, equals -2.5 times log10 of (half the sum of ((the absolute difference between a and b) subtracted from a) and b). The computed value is -1.39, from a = 3.69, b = 3.61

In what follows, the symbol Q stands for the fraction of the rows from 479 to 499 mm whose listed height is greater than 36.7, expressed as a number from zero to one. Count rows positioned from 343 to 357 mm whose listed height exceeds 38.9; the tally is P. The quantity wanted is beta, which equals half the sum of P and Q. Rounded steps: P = 1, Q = 0.00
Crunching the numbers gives 0.5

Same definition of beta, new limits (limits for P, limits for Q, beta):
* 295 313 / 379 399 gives 4.4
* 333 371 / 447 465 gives 1.4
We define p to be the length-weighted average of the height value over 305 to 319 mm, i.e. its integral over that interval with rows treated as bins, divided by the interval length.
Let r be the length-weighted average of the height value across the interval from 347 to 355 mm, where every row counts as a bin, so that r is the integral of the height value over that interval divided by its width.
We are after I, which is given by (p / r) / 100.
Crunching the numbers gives 0.0108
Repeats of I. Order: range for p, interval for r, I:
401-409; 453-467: 0.0101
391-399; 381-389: 0.0106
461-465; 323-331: 0.0094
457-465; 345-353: 0.0096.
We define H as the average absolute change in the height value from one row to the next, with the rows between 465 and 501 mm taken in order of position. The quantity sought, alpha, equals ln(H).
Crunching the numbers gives 0.85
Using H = 2.3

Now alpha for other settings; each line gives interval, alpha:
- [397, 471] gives 0.57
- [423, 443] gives 0.95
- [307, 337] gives 0.50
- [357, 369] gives 0.14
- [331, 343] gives 0.62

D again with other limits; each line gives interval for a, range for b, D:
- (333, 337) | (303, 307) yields -1.38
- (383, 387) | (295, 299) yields -1.39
